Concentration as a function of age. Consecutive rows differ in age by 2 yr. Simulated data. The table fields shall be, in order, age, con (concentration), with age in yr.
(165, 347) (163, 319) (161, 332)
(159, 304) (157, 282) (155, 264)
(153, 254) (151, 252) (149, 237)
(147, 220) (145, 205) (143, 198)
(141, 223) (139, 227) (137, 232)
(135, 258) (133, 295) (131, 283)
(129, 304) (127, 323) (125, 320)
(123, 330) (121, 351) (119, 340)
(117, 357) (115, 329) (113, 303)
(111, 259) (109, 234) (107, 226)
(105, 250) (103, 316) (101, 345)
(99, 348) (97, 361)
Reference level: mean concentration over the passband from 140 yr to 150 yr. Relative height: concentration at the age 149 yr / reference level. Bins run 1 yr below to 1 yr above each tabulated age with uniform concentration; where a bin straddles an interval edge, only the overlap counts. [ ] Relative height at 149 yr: 1.1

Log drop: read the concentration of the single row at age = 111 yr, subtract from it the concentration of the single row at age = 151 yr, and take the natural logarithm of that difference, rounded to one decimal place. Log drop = 1.9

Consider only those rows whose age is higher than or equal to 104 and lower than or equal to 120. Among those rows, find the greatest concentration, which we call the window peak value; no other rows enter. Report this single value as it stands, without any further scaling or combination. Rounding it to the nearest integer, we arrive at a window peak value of 357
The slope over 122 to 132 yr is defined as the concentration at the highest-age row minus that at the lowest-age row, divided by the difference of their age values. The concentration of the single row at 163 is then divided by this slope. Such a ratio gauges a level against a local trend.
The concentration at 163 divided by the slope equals -54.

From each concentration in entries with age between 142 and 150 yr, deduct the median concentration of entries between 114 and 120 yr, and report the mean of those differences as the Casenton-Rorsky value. -125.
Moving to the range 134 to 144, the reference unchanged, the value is -112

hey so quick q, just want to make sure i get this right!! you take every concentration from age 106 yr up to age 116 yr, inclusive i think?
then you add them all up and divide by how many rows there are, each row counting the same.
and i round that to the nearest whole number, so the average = 270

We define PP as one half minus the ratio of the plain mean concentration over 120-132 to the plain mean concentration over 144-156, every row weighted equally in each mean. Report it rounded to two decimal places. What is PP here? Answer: -0.83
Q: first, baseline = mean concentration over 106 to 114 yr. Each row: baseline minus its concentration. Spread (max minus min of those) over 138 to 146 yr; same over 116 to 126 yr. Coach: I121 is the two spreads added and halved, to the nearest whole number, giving 33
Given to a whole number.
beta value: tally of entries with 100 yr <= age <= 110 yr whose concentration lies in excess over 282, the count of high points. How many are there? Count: 2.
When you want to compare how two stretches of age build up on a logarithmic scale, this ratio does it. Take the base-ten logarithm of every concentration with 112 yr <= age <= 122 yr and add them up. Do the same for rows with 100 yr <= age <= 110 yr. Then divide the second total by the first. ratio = 0.96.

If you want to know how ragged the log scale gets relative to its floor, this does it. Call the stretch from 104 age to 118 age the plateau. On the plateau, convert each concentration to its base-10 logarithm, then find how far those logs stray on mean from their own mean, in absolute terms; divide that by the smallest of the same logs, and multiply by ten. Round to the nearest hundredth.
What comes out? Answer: 0.28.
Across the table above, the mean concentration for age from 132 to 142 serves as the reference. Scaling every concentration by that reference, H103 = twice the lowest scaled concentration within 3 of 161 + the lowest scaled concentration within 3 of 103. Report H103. 3.5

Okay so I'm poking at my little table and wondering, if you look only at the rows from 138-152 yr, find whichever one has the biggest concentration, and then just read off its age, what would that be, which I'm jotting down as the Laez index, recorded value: 151 yr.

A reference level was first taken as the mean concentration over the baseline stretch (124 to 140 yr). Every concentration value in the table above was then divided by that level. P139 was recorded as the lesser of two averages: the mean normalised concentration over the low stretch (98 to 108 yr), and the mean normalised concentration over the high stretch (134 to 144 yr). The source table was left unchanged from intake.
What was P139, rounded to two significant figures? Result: 0.81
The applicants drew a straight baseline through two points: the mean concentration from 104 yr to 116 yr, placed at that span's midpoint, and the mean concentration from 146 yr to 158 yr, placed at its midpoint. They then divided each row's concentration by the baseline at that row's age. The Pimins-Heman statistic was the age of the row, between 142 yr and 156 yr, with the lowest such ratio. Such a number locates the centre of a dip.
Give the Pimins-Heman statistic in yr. 143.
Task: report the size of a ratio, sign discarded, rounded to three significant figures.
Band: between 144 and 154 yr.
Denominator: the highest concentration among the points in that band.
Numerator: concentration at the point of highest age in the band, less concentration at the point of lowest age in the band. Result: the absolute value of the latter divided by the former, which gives 0.193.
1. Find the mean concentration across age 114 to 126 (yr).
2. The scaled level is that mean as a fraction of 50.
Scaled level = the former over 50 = 6.76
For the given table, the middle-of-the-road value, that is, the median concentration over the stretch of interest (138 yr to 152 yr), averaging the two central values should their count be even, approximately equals 223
